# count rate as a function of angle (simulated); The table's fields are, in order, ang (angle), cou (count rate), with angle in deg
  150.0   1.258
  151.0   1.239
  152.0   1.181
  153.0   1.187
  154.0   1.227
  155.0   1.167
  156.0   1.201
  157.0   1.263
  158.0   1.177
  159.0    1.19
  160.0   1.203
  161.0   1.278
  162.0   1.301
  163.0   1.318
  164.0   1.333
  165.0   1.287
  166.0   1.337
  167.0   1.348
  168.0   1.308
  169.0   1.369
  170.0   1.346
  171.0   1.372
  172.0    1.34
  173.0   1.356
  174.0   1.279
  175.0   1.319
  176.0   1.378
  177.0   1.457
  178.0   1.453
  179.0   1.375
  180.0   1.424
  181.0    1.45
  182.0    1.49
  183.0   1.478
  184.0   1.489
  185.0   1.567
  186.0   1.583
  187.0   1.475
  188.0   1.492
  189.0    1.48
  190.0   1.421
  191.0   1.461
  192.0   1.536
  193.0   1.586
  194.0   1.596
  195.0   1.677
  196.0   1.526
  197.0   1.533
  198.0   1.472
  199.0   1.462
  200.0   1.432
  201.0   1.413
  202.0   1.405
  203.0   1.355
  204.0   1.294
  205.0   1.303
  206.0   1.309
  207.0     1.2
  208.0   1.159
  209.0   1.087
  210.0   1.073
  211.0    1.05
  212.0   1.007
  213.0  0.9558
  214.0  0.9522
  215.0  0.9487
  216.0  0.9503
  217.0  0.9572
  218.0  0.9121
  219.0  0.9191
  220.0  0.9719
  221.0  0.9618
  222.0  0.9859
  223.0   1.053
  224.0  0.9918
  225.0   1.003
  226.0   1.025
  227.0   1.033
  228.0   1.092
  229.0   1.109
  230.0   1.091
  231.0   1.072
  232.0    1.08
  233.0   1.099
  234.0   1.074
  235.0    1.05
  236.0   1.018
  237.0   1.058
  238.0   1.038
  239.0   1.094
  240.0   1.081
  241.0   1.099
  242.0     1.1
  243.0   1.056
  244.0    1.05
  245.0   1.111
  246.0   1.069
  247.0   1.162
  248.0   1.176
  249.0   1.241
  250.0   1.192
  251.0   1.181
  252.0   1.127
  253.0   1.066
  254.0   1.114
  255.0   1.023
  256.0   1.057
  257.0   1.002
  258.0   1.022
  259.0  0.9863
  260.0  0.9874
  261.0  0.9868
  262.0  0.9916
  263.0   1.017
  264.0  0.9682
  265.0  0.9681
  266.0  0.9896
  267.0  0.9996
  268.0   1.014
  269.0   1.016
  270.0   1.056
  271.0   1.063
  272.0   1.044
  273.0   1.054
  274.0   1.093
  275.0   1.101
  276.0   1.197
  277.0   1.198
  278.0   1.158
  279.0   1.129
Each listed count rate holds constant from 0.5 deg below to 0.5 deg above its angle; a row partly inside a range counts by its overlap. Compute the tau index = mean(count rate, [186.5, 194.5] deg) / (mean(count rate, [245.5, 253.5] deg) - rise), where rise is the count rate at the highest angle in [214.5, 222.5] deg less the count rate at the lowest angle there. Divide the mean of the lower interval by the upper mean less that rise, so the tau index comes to 1.35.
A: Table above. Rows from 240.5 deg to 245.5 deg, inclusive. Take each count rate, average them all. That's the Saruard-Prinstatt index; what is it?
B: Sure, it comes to 1.08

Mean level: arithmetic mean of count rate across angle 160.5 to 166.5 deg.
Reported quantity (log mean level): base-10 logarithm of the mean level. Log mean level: 0.12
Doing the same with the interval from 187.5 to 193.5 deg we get 0.17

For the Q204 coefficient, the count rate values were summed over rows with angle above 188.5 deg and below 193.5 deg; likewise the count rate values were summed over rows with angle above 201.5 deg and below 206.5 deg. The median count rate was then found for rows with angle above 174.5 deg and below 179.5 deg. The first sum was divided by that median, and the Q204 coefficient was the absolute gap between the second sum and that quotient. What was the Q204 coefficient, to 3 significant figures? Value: 1.23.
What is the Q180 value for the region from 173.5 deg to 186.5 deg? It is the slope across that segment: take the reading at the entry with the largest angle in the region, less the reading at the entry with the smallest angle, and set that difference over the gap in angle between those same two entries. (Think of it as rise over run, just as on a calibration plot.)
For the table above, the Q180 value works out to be 0.025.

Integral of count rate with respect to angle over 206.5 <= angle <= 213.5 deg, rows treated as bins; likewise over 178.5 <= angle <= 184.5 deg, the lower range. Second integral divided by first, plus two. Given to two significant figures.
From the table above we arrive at 3.2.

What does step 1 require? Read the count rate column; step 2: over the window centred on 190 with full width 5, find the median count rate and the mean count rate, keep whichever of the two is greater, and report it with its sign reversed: -1.48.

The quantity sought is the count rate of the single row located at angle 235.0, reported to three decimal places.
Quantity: 1.050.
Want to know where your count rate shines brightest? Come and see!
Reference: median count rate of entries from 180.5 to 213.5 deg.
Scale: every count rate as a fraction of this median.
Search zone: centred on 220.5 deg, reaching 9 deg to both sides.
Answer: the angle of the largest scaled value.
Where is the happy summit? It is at 229.0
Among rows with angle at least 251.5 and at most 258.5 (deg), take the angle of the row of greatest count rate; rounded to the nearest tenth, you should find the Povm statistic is 252.0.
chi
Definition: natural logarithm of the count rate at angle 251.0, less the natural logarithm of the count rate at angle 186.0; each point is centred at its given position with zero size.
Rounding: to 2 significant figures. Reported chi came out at -0.29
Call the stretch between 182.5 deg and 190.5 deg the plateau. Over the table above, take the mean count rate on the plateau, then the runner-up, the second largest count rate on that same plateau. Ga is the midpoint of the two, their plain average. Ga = 1.53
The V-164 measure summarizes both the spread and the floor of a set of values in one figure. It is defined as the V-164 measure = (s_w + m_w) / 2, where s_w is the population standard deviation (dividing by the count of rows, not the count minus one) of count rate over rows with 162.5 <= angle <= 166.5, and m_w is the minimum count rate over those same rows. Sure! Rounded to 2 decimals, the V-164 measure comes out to 0.65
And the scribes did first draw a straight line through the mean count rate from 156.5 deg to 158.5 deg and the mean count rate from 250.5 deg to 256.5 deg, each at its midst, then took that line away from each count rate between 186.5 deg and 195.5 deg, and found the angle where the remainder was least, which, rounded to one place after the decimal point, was 190.0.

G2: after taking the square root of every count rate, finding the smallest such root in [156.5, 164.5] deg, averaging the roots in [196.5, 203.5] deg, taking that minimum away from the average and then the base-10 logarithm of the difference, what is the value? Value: -0.94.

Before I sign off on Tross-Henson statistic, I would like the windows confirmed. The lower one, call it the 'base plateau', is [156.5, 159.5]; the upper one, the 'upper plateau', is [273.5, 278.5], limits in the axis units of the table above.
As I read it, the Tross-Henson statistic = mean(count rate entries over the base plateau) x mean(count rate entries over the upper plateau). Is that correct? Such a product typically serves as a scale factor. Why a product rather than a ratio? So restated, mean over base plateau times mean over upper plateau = 1.4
